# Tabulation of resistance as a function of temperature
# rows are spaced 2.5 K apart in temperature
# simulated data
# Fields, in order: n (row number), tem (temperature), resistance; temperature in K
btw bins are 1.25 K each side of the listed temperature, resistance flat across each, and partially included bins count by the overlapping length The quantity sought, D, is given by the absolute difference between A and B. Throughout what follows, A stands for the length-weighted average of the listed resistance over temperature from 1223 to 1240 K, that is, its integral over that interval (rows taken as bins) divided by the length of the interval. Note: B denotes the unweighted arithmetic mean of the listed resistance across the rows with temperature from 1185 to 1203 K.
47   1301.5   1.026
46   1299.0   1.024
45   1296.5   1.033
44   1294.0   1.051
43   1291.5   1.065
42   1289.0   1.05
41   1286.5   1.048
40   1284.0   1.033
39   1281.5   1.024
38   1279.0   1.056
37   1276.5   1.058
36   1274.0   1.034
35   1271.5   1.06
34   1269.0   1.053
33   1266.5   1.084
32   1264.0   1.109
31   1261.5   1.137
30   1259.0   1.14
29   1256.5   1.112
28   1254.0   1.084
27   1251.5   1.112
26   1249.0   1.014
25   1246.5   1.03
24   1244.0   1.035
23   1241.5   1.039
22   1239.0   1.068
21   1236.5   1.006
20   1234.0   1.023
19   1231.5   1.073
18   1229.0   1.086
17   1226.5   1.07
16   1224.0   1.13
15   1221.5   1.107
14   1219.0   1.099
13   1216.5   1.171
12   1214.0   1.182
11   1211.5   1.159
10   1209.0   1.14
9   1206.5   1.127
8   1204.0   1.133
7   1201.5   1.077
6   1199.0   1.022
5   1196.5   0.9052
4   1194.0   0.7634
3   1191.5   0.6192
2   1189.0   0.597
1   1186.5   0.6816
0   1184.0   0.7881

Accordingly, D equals 0.255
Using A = 1.06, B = 0.81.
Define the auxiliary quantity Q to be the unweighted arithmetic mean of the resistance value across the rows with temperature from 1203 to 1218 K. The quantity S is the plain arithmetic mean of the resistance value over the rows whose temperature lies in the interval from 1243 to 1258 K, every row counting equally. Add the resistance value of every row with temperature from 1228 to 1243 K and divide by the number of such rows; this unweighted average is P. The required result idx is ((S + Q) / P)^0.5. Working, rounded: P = 1.05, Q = 1.15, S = 1.06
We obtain 1.45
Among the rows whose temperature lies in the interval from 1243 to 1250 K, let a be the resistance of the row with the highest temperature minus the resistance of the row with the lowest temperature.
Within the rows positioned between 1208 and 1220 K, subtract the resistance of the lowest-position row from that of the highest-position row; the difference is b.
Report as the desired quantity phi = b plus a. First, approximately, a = -0.021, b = -0.04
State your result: -0.06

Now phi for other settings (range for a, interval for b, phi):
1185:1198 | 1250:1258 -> 0.22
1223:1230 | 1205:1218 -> 0.00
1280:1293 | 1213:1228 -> -0.07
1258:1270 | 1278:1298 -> -0.11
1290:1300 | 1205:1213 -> -0.01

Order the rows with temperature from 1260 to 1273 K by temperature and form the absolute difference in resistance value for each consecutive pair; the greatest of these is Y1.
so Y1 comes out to 0.031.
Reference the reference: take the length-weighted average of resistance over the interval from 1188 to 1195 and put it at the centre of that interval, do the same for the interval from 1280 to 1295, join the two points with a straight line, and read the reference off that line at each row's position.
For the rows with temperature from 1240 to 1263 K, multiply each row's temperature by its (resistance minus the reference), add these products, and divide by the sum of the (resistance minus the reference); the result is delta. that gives 1252.0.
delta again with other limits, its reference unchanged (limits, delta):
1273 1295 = 1274.9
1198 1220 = 1209.1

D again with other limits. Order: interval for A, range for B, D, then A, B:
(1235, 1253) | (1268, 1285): 0.002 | 1.04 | 1.05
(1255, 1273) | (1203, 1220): 0.046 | 1.10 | 1.14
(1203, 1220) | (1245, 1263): 0.055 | 1.15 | 1.09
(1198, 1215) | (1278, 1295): 0.074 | 1.12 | 1.05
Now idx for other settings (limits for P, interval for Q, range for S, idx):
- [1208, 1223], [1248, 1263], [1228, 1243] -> 1.37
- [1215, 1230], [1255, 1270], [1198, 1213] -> 1.41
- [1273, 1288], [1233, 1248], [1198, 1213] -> 1.43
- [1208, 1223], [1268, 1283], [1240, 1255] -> 1.36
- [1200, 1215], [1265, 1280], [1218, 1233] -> 1.38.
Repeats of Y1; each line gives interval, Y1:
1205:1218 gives 0.023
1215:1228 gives 0.072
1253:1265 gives 0.028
